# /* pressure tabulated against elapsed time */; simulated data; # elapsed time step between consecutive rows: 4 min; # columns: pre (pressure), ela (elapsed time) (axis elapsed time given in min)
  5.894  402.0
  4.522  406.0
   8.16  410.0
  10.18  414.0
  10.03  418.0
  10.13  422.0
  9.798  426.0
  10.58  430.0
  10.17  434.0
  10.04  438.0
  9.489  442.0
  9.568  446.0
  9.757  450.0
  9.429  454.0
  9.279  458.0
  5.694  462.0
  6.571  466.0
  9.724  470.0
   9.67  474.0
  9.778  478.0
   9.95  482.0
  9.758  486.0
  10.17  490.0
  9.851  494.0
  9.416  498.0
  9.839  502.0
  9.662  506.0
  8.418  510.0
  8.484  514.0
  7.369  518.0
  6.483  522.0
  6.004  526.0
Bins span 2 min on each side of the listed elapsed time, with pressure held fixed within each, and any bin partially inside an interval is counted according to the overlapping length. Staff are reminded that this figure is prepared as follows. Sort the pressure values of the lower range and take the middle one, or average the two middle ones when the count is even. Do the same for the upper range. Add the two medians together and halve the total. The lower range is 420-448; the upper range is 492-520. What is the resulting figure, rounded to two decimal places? 9.73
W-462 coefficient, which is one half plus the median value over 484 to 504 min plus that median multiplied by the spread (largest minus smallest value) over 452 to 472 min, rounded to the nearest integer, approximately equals 50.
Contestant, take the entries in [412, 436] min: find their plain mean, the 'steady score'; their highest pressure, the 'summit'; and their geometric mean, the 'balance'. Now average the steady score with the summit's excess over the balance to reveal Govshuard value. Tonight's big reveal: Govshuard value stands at 5.29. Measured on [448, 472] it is 4.97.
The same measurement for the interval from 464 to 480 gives 4.95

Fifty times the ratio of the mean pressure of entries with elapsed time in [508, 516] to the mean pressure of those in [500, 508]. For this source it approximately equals 43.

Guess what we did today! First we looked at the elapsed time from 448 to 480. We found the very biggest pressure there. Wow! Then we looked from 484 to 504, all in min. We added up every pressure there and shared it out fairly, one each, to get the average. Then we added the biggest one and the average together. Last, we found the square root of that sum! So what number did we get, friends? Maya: 4.43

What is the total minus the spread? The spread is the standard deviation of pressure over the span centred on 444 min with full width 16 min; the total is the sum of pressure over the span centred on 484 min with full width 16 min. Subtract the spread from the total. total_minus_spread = 39.4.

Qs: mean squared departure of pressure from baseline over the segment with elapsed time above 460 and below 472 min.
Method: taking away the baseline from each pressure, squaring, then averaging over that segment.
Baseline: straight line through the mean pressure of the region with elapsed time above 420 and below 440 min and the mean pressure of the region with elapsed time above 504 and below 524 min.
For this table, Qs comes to 7.0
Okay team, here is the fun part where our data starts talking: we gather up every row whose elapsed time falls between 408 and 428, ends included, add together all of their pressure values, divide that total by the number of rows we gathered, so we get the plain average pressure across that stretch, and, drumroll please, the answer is 9.7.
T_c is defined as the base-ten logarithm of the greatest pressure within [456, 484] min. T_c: 1.00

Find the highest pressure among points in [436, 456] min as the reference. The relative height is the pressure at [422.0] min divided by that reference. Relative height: 1.01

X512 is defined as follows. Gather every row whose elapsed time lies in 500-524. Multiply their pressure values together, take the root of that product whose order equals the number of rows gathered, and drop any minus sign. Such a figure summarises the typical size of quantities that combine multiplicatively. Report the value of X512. 8.3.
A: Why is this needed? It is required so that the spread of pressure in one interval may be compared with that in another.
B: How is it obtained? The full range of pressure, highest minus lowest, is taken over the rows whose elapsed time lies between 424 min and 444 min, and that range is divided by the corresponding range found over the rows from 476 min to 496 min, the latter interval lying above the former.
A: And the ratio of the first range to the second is 2.6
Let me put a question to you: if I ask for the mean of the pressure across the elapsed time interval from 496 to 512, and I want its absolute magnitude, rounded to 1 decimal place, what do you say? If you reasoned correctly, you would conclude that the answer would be 9.3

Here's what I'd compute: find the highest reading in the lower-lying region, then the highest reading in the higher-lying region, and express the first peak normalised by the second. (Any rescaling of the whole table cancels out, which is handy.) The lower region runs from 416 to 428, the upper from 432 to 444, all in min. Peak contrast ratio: 1.00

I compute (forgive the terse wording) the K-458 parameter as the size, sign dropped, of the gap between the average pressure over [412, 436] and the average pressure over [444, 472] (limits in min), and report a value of 1.6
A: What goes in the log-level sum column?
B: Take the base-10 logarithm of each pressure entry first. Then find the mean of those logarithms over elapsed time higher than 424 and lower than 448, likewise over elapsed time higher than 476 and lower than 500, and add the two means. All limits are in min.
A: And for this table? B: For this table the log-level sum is 1.99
